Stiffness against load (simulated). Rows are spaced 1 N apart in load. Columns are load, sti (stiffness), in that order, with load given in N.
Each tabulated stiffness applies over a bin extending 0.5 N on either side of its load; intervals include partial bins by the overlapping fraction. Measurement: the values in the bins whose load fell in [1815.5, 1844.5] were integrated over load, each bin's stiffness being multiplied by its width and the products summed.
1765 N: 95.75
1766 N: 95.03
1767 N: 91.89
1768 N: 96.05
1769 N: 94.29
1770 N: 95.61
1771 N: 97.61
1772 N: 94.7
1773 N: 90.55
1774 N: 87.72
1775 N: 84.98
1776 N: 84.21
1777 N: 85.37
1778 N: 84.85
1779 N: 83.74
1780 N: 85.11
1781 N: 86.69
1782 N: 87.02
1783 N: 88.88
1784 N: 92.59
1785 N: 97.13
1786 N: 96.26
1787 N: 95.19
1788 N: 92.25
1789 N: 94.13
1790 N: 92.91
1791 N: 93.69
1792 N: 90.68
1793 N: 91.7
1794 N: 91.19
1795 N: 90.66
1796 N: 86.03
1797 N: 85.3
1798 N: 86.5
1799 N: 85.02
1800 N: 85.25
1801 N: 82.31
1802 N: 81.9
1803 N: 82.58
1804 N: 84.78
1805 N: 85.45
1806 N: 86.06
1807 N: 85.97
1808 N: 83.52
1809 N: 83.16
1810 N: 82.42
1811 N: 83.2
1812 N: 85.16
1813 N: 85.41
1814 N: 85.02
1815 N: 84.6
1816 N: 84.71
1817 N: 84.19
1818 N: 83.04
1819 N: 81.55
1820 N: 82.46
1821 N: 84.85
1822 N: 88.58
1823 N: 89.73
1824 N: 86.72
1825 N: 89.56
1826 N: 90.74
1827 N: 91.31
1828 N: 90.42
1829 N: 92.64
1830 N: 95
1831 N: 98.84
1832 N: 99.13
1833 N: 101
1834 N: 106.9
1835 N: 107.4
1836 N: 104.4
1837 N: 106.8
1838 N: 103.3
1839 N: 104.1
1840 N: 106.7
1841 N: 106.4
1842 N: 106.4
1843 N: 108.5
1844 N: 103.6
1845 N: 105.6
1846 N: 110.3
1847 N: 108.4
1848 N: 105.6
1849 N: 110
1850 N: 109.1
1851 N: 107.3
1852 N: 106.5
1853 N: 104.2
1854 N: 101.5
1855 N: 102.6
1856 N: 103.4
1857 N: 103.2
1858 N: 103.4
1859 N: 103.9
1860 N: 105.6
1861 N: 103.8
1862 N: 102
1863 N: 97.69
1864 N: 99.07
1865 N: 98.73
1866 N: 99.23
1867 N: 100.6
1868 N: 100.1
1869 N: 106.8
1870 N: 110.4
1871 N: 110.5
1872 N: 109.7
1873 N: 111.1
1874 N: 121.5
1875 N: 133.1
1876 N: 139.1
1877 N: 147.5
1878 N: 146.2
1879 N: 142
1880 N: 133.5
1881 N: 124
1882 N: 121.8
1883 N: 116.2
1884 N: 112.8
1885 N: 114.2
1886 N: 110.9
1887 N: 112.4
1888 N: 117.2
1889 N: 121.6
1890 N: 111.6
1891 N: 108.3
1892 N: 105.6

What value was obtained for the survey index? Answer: 2779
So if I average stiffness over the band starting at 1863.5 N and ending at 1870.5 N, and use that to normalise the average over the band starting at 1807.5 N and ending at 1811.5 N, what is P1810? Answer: 0.81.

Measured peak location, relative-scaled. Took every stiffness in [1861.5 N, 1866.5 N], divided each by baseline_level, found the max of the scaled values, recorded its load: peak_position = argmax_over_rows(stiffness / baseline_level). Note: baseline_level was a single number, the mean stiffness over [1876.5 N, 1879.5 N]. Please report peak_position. 1862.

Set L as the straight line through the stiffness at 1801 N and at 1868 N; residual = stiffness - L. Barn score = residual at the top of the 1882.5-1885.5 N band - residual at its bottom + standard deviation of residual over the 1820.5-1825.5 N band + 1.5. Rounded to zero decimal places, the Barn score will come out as 1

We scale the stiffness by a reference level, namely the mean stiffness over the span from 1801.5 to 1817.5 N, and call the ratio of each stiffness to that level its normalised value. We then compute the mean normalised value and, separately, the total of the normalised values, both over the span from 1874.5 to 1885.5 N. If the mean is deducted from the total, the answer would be 15.4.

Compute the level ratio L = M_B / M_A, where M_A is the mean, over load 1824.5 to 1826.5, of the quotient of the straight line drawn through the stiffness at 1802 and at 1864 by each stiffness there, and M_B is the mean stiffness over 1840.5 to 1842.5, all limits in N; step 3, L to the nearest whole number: 108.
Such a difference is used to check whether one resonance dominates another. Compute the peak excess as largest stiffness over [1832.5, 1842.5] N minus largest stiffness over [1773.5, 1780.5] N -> 20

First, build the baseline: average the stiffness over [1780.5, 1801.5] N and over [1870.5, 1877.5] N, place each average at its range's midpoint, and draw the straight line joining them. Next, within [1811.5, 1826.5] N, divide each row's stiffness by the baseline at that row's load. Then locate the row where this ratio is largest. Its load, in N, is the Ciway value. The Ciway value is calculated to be 1823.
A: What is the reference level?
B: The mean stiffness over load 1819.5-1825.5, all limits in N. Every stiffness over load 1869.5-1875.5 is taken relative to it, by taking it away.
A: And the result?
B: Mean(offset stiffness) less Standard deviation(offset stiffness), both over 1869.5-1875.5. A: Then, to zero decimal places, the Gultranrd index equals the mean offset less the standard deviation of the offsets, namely 20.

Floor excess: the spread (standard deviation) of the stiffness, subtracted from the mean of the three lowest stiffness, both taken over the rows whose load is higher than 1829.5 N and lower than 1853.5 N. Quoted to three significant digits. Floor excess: 94.0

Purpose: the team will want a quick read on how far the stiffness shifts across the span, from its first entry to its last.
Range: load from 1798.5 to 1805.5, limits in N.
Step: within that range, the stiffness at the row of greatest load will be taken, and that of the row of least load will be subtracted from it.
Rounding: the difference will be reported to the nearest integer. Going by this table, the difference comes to 0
